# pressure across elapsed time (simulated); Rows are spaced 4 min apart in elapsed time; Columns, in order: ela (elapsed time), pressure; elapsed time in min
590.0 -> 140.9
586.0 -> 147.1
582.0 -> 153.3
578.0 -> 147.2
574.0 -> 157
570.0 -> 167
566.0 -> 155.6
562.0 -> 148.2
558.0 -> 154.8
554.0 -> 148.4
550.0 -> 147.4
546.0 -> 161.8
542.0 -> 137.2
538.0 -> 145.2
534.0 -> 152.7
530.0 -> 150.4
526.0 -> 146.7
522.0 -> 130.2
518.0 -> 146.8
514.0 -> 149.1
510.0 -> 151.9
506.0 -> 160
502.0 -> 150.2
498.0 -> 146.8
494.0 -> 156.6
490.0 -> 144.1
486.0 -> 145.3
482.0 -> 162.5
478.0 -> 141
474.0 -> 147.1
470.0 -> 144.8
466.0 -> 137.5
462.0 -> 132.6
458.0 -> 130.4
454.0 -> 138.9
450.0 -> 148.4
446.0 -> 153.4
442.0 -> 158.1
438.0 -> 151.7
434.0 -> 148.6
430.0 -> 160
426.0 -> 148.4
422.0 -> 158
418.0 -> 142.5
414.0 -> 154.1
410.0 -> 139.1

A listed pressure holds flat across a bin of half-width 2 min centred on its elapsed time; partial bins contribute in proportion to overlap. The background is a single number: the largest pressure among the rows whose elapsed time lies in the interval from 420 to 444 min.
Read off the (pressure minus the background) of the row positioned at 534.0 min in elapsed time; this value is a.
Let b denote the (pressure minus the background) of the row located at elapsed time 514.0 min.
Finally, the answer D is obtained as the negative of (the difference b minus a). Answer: 3.6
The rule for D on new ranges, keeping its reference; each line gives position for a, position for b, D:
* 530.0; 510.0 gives -1.5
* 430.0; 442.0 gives 1.9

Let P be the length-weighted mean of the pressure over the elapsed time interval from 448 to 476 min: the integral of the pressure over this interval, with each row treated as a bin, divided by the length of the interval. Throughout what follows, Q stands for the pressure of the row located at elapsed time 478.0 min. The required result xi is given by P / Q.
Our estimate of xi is 0.99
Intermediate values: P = 140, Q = 141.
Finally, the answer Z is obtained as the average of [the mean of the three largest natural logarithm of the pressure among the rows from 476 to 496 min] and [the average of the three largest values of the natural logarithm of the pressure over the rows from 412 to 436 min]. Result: 5.05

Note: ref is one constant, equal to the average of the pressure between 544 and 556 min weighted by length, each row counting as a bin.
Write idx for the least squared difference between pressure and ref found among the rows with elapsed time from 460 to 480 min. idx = 30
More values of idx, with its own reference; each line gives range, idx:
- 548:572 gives 5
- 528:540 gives 0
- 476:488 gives 52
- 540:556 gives 17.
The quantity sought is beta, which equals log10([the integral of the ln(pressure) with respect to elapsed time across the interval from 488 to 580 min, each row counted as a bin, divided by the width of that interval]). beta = 0.700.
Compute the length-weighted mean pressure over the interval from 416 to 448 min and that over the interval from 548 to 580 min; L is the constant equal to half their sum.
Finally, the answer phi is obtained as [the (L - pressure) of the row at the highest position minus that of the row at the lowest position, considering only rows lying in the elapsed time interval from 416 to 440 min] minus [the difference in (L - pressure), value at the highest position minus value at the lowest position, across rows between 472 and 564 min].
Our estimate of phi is -8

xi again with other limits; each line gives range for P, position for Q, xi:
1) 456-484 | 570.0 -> 0.85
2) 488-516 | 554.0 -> 1.02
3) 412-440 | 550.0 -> 1.03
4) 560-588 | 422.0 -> 0.97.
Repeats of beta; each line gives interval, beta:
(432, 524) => 0.698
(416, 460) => 0.699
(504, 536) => 0.699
